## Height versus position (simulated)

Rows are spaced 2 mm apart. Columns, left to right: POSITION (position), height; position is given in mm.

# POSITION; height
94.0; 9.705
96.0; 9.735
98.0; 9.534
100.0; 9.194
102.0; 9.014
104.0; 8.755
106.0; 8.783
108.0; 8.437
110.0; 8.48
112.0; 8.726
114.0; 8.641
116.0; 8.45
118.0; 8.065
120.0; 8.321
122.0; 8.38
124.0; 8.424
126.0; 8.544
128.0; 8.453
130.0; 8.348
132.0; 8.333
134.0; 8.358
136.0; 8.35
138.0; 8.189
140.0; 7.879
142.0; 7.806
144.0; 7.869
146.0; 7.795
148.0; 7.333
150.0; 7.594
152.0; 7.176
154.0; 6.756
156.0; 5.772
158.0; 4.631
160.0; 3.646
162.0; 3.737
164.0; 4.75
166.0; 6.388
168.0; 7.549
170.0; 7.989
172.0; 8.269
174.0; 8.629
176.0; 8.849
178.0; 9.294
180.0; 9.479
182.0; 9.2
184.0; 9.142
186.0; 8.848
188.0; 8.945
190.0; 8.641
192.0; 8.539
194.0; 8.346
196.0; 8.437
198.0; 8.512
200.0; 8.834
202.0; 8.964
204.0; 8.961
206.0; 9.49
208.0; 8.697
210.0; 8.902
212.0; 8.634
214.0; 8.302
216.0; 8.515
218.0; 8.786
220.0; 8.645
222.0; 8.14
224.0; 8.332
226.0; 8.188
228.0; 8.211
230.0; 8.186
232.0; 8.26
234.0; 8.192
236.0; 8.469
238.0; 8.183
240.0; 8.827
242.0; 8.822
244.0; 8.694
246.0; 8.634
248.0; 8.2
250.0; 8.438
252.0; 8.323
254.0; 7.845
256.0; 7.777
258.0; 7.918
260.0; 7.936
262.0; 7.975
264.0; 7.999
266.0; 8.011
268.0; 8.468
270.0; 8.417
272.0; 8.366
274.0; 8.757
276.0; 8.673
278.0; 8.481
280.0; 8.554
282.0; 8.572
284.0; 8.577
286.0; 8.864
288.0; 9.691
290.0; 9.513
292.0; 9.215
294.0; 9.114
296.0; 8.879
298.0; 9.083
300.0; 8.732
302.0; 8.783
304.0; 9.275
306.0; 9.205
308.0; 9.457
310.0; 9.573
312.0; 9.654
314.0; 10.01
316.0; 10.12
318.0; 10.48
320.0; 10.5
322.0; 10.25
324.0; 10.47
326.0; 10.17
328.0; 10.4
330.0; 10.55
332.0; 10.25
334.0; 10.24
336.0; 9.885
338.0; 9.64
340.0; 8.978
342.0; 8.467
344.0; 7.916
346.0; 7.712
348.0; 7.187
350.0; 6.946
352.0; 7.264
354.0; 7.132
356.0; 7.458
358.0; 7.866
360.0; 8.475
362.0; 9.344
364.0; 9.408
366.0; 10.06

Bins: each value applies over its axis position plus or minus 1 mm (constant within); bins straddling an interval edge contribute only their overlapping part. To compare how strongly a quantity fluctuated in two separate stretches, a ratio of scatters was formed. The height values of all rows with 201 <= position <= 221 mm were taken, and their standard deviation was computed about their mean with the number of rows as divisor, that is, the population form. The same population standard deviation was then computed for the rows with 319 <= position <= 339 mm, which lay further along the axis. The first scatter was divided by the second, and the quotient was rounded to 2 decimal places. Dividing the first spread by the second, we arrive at 1.13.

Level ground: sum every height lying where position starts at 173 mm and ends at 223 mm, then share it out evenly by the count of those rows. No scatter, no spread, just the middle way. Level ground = 8.8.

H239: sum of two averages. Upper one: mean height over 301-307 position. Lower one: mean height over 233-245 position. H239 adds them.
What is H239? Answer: 17.6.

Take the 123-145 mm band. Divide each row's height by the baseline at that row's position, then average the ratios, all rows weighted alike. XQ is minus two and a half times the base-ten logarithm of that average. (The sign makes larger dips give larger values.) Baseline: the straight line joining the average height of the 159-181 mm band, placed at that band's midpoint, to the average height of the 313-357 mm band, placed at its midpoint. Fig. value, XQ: -0.22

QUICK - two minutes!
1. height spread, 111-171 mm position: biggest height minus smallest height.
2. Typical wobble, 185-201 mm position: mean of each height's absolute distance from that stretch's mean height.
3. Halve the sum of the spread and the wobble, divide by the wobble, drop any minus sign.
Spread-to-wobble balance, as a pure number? 15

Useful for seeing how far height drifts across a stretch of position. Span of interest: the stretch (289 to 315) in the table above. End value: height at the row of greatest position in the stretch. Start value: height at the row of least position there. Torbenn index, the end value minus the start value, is 0.5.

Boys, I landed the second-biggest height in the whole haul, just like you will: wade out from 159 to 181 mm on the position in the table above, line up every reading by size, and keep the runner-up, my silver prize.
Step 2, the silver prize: 9.294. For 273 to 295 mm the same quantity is 9.513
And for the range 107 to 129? 8.641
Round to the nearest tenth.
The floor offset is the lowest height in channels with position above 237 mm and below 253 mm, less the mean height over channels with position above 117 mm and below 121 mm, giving 0.0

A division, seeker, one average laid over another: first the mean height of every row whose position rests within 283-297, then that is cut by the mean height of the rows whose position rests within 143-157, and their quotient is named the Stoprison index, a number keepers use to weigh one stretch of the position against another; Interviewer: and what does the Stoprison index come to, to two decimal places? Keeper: 1.27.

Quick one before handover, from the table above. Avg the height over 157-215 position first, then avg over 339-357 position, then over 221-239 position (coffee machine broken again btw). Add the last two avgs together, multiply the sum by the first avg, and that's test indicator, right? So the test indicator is 128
